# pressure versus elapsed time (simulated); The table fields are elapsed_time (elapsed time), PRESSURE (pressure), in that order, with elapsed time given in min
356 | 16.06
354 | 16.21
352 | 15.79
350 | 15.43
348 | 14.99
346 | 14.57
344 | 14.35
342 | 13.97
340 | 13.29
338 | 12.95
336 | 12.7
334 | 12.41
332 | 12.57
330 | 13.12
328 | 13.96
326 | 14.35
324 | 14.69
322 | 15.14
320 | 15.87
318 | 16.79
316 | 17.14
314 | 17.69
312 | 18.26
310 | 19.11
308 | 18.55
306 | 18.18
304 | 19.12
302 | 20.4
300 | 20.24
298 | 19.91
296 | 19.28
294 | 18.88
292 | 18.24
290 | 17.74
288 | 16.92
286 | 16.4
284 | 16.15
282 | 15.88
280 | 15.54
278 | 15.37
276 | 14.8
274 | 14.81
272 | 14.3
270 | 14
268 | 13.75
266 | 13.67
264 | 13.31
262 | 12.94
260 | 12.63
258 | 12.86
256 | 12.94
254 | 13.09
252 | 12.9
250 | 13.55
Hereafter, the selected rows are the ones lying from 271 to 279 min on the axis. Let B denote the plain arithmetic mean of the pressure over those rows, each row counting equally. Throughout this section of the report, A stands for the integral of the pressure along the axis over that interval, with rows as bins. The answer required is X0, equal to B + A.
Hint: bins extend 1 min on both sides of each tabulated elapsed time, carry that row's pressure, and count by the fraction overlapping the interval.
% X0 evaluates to 133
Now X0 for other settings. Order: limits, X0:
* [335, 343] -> 119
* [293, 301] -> 176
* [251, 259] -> 117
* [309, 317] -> 162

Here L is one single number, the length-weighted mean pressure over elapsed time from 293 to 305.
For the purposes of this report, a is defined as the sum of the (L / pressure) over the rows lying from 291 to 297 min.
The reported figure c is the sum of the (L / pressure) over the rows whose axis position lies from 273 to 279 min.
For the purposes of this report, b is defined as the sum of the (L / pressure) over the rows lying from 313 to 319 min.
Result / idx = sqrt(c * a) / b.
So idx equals 1.02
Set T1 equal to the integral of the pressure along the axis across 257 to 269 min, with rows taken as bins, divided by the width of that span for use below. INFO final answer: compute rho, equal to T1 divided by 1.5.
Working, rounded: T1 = 13.2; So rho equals 8.8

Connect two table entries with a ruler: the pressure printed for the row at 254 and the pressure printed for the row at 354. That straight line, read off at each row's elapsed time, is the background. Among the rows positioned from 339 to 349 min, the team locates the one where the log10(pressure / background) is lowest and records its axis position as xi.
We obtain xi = 340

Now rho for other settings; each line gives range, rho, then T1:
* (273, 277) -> 9.9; 14.8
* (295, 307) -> 13.0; 19.5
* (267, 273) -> 9.3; 14.0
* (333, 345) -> 8.9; 13.3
